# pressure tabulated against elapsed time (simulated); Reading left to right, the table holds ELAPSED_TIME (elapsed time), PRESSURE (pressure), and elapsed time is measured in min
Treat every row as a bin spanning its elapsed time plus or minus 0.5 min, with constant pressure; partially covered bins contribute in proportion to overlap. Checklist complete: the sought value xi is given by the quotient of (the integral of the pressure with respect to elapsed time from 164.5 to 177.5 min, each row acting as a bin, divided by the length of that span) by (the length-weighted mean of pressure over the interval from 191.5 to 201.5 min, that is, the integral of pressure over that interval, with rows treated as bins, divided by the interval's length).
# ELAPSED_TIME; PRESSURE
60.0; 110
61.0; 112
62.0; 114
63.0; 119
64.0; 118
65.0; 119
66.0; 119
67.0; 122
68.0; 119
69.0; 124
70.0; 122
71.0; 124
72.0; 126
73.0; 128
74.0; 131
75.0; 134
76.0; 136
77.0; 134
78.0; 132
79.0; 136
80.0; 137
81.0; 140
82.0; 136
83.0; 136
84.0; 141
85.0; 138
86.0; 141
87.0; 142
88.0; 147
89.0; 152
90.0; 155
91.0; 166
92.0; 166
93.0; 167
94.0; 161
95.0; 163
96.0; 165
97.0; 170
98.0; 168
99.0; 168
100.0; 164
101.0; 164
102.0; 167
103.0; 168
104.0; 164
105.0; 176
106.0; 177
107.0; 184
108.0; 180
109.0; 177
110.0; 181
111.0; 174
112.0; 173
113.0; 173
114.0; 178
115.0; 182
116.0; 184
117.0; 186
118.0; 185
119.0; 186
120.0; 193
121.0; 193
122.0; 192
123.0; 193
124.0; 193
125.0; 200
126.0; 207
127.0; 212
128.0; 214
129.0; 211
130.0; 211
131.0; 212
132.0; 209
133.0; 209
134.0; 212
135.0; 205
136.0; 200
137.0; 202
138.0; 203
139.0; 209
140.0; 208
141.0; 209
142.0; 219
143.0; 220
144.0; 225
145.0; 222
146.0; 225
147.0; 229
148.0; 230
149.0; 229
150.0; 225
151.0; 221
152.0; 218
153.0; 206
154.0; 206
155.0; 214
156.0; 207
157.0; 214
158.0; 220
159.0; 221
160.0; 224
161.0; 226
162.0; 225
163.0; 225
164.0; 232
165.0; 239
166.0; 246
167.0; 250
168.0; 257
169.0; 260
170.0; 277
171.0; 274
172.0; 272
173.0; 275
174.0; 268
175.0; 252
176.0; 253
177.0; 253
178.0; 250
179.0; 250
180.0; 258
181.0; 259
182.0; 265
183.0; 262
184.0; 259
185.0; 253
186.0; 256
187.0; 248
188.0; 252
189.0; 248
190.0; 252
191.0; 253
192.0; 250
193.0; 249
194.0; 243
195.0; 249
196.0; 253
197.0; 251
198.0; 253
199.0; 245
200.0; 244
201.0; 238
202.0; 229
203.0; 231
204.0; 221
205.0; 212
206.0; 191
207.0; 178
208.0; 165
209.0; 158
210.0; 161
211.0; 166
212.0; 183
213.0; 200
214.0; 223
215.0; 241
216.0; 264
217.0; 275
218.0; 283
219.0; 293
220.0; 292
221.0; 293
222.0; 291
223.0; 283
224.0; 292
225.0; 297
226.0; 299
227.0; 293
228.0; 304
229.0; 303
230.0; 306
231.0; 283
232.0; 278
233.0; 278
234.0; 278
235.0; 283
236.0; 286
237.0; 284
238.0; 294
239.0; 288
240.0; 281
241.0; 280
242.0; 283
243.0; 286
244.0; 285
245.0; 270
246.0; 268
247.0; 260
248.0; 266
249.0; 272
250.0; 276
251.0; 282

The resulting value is 1.05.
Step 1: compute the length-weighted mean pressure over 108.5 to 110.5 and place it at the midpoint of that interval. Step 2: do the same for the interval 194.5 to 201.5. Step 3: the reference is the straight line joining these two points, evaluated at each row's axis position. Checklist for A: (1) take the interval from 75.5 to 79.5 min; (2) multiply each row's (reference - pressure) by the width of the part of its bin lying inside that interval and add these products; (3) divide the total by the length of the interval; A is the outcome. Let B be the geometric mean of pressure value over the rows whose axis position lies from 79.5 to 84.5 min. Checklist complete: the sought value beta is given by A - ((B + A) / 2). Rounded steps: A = 20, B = 138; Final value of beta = -59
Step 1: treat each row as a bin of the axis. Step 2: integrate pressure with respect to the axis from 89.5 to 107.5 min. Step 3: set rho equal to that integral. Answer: 3013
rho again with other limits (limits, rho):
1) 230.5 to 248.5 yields 5031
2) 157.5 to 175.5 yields 4443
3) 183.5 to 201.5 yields 4496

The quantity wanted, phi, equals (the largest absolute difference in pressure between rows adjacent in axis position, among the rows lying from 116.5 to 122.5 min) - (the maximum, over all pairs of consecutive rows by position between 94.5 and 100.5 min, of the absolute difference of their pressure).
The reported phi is 2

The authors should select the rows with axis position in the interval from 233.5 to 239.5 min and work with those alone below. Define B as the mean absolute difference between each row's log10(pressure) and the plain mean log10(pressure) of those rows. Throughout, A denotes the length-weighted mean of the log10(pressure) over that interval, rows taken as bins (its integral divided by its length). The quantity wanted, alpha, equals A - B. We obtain 2.45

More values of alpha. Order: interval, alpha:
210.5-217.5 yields 2.27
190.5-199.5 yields 2.39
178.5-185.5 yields 2.41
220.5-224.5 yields 2.46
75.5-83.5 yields 2.13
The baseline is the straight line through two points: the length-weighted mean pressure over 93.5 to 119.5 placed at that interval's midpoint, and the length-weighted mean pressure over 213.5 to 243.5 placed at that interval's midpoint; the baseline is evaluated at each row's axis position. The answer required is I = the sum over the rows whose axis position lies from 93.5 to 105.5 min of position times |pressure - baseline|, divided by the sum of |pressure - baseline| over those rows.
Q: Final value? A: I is 100.9 min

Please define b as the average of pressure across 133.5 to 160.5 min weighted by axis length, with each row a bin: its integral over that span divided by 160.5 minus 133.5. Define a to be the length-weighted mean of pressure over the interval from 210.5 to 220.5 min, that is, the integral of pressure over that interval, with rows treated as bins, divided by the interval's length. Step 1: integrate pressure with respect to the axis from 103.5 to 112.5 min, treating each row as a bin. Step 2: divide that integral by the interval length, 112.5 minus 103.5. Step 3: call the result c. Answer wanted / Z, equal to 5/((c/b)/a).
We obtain 1481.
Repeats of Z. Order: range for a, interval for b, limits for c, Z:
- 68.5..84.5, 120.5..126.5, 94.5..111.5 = 759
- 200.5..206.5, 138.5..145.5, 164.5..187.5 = 922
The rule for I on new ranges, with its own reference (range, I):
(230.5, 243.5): 237.8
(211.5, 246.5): 224.9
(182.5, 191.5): 185.1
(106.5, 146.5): 130.1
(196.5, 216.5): 208.5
